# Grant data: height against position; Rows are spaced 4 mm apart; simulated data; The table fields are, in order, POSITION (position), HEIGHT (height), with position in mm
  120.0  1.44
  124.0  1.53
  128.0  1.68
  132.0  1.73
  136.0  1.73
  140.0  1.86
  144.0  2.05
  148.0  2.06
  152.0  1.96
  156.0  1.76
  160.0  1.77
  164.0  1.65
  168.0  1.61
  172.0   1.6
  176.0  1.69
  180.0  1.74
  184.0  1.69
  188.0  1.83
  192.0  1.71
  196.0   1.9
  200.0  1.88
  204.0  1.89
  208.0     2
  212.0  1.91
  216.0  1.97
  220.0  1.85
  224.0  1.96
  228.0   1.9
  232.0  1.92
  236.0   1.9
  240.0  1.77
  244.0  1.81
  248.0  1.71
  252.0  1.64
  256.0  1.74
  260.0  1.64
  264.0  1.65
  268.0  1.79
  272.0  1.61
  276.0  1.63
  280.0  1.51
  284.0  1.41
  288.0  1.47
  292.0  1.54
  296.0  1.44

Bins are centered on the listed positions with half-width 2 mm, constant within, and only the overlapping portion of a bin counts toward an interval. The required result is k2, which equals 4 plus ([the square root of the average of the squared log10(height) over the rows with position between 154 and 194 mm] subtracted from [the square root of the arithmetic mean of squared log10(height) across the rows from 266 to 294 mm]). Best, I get 3.96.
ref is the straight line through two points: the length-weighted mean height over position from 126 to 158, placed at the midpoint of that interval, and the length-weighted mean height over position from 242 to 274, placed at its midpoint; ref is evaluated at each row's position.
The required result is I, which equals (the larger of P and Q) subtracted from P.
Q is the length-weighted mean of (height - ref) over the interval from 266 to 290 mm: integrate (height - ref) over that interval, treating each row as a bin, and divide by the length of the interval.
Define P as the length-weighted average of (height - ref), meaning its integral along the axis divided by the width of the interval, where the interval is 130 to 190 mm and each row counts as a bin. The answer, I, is 0.00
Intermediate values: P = -0.048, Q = -0.10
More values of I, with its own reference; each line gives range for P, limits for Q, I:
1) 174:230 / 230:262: 0.00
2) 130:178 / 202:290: -0.09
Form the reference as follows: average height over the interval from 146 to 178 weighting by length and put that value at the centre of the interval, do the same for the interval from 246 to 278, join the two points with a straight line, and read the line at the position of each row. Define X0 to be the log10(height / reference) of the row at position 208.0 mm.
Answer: 0.065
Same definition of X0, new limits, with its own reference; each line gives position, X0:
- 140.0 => 0.019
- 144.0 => 0.062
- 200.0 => 0.036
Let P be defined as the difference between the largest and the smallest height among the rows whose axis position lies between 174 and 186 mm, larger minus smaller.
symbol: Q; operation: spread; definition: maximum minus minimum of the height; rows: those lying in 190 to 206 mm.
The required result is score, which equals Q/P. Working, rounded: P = 0.05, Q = 0.190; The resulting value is 3.8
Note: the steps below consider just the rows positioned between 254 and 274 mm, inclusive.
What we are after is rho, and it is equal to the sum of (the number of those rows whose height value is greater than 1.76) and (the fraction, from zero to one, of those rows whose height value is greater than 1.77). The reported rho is 1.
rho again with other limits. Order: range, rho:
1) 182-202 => 4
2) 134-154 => 5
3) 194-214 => 6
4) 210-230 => 6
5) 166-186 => 0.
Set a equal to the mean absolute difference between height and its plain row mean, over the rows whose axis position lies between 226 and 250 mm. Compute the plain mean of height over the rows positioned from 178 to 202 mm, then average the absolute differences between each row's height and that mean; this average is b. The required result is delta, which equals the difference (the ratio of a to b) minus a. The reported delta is 0.84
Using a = 0.072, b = 0.078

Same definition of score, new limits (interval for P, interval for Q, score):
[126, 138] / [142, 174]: 9.2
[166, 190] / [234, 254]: 1.1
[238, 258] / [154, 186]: 1.0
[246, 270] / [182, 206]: 1.4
